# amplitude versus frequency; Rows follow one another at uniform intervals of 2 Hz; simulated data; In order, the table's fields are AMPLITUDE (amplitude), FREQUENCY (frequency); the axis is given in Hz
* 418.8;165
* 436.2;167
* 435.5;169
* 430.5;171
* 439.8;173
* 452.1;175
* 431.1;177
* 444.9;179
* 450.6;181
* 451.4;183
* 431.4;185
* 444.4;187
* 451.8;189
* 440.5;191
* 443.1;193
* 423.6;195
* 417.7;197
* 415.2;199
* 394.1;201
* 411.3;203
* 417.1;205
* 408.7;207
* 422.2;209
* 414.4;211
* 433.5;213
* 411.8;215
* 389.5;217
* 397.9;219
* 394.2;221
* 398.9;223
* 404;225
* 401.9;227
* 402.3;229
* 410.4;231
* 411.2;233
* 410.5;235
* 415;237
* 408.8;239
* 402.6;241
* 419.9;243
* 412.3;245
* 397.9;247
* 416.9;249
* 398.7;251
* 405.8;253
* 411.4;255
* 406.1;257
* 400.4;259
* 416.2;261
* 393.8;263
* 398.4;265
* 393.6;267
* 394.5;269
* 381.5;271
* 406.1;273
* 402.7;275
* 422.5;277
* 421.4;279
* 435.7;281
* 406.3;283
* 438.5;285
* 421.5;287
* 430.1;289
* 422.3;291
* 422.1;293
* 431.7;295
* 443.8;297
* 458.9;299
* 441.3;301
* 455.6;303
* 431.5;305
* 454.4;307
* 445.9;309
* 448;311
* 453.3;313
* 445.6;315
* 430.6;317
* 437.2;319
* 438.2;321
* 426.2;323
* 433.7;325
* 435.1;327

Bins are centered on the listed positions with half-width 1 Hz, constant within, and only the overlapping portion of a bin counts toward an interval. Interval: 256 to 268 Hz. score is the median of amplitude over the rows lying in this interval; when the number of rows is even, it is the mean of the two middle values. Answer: 399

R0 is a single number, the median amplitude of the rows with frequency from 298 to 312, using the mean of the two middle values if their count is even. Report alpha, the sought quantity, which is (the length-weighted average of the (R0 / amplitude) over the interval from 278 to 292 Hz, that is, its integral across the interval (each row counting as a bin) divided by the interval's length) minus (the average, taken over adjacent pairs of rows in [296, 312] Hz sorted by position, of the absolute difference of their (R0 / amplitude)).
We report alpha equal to 1.02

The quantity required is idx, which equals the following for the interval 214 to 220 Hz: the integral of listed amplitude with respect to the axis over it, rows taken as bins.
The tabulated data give 2398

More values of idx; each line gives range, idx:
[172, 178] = 2646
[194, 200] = 2513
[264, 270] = 2373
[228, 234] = 2448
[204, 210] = 2496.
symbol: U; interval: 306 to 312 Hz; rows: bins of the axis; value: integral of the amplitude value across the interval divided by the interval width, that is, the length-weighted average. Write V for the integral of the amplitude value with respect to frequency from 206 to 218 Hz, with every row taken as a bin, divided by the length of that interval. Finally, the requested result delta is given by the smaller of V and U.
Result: 413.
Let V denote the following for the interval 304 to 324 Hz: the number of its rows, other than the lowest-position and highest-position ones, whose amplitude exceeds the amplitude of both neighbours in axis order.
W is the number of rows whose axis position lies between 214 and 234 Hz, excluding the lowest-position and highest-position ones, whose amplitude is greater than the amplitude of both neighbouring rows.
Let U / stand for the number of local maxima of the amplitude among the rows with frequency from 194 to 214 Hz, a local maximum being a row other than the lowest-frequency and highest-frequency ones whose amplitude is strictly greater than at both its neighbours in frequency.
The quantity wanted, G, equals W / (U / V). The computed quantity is 3.0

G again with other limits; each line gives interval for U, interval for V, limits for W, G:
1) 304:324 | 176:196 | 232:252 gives 3.0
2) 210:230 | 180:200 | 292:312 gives 3.0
